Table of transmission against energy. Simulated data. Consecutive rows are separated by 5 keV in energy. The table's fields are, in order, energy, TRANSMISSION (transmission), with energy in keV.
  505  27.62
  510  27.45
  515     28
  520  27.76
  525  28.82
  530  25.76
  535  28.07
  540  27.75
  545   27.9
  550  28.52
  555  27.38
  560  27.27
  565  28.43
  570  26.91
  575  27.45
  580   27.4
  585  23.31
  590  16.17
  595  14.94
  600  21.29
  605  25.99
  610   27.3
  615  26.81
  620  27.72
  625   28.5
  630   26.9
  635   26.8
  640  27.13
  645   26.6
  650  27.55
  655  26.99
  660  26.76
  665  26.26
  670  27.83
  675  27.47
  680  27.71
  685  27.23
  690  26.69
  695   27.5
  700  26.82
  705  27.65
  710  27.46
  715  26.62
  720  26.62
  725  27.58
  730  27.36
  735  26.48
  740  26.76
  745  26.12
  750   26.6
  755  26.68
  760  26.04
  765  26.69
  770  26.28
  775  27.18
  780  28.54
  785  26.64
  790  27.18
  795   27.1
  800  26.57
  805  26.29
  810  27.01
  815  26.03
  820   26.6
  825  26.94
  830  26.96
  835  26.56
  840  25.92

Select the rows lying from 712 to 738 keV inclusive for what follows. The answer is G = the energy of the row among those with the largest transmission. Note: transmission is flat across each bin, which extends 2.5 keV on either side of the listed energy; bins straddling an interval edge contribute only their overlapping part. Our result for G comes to 725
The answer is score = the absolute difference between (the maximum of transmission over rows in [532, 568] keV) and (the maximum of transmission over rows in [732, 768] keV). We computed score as 1.8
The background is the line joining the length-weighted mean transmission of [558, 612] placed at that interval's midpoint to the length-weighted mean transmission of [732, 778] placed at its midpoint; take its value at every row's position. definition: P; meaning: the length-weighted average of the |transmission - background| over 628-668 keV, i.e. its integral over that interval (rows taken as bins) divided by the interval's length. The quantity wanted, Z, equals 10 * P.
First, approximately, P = 1.8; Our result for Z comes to 18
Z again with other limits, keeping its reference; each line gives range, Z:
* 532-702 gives 30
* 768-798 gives 5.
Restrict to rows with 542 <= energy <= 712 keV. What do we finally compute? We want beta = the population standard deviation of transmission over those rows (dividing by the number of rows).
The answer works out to 3.00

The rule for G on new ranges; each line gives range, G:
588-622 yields 620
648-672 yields 670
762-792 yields 780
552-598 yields 565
